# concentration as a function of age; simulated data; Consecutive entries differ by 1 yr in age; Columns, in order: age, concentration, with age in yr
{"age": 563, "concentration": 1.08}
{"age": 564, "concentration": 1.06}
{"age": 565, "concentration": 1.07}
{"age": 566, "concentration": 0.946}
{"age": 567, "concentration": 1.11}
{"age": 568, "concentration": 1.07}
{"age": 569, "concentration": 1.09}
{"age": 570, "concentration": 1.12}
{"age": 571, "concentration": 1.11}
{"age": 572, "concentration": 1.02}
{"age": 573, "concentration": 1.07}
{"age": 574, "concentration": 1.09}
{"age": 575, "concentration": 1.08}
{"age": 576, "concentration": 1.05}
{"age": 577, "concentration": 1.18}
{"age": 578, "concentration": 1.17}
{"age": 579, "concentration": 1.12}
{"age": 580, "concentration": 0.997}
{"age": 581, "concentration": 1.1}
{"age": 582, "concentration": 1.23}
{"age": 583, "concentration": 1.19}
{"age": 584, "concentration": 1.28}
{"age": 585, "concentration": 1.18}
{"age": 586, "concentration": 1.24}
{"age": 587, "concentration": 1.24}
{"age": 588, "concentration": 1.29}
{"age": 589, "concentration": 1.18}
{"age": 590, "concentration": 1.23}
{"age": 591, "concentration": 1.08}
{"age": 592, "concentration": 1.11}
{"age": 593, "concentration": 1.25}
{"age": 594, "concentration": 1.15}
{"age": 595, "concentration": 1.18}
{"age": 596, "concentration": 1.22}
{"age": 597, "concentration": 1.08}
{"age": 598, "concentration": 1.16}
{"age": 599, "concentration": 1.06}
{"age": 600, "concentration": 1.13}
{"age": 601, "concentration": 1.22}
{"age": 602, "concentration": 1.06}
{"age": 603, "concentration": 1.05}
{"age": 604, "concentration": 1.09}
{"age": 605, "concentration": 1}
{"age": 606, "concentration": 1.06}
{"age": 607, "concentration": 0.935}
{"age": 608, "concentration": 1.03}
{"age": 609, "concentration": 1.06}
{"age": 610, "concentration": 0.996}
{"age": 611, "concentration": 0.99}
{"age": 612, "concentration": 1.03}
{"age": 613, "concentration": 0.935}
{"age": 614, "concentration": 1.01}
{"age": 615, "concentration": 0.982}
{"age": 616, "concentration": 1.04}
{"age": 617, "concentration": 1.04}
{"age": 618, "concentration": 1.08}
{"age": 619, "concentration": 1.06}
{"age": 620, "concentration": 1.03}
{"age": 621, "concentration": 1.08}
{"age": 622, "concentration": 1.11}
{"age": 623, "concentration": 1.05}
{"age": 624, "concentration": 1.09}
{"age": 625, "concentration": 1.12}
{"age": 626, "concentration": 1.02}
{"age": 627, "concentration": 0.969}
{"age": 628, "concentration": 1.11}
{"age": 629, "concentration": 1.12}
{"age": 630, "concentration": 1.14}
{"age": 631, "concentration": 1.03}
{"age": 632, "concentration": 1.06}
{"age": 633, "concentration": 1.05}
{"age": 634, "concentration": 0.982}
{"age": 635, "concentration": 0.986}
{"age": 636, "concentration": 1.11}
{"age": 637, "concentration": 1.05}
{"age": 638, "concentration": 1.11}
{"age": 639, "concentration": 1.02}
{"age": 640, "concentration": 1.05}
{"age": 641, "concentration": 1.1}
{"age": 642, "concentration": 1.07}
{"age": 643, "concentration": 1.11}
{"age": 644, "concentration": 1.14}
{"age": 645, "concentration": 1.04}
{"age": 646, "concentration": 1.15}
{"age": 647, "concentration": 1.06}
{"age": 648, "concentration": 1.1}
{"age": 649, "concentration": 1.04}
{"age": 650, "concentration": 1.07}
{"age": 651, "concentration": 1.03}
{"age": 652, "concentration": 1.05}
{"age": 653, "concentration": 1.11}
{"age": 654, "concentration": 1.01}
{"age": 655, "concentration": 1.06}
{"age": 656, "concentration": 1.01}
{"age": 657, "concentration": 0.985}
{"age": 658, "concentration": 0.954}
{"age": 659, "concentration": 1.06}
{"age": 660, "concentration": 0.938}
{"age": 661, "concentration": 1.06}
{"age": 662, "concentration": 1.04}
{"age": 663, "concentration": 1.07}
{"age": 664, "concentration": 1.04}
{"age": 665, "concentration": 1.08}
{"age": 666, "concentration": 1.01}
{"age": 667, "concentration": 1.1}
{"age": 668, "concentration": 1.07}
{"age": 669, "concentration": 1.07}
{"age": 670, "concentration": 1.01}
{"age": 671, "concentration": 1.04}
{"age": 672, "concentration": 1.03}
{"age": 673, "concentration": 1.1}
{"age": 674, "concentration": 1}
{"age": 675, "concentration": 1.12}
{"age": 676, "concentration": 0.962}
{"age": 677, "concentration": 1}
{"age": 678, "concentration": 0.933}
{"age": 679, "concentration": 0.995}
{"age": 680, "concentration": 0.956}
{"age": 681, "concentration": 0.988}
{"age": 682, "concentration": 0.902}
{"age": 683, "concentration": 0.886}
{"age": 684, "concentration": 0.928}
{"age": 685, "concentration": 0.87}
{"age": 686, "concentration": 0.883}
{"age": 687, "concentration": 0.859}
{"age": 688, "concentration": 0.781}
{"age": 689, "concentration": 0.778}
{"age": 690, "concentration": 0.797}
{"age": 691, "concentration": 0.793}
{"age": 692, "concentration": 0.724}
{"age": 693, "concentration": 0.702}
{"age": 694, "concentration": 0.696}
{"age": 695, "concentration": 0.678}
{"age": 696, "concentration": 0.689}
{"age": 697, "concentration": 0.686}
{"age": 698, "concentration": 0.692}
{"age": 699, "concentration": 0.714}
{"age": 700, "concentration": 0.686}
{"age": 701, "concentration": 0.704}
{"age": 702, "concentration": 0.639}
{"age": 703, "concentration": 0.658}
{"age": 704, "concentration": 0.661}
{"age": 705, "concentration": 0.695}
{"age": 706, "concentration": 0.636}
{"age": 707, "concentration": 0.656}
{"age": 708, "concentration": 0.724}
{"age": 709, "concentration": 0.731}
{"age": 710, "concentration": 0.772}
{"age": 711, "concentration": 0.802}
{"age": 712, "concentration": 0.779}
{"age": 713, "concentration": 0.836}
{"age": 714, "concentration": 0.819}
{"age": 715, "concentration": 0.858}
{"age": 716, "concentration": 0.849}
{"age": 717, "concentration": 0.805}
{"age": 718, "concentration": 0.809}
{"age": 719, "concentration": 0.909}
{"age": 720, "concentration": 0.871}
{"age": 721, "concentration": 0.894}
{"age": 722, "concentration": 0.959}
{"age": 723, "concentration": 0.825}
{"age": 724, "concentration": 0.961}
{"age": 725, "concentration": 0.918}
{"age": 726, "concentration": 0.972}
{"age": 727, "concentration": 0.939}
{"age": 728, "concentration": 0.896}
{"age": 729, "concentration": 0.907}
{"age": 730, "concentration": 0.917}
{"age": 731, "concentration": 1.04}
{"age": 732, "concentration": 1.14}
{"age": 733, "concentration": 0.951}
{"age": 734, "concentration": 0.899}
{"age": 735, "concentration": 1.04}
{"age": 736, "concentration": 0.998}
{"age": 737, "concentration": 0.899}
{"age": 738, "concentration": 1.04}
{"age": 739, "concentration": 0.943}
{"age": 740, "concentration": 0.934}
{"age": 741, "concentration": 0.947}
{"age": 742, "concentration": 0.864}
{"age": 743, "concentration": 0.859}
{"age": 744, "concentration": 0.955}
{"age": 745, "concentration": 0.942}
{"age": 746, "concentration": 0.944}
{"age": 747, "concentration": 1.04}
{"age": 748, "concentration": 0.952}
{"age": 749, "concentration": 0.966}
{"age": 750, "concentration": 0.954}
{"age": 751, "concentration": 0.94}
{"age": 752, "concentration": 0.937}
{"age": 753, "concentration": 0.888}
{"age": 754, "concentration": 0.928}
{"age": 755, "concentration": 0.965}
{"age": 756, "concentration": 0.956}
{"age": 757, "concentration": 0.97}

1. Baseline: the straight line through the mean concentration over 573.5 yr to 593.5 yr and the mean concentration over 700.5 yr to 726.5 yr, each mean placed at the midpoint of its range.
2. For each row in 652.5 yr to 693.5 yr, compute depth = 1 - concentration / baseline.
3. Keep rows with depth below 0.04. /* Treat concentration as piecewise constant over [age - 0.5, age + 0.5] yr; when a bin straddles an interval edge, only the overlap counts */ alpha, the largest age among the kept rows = 687 yr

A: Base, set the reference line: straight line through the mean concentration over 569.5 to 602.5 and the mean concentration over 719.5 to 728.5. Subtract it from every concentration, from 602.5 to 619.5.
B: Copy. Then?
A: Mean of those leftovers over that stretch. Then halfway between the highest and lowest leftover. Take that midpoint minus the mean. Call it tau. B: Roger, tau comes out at -0.013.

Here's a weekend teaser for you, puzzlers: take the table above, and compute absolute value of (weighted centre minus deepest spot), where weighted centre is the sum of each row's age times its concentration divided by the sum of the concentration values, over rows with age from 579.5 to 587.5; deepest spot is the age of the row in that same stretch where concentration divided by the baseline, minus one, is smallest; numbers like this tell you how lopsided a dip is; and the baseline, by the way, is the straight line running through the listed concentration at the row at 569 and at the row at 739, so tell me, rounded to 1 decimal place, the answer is 3.6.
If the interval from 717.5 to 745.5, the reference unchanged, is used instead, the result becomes 13.6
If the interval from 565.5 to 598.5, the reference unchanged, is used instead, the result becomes 16.4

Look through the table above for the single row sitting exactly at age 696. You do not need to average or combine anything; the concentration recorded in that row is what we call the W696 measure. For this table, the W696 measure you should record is 0.689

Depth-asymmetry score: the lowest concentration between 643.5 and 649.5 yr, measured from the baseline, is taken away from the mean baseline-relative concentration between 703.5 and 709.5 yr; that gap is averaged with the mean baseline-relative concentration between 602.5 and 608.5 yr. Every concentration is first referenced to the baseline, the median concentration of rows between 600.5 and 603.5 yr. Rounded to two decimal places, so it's -0.19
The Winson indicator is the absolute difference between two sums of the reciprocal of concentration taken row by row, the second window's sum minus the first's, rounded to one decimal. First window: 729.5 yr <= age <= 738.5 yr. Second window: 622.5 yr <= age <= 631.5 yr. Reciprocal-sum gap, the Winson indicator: 0.7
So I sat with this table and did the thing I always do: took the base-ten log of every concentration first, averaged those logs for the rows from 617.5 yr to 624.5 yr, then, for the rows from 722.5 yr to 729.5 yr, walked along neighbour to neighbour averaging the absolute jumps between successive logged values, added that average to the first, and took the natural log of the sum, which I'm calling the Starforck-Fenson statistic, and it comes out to -2.9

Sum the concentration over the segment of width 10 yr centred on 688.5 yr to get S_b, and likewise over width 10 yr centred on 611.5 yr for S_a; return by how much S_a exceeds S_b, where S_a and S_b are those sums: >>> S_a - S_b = 1.9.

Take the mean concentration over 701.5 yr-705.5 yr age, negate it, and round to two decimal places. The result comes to -0.66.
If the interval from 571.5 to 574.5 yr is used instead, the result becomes -1.06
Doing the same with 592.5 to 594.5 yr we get -1.20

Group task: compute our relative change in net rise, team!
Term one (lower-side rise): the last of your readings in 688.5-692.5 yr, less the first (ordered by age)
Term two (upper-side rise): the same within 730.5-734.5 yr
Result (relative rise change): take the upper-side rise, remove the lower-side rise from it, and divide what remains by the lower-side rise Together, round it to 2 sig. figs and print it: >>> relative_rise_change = 1.6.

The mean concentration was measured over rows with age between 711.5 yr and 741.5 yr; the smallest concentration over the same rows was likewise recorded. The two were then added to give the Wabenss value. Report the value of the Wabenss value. 1.7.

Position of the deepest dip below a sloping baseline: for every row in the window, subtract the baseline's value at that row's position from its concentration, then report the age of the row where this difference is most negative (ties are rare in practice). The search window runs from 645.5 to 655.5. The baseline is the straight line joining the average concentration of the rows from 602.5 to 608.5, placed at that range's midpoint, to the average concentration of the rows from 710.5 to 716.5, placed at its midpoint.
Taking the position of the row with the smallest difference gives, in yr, 654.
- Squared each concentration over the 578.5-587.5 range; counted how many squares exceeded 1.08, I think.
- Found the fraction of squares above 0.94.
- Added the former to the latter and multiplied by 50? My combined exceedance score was 450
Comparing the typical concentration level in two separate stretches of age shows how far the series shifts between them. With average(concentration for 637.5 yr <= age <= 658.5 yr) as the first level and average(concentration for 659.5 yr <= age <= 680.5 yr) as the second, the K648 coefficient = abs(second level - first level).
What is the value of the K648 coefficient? 0.03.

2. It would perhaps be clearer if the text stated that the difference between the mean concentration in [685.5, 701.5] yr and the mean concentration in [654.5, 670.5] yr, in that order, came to -0.293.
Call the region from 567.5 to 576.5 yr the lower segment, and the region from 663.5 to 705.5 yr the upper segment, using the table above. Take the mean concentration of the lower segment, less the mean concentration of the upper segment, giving 0.21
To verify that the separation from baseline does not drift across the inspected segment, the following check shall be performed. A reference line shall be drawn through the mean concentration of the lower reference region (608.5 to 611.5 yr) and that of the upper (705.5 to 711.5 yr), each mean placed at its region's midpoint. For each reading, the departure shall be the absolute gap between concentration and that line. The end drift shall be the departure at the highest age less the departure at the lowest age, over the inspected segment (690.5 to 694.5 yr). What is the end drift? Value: 0.05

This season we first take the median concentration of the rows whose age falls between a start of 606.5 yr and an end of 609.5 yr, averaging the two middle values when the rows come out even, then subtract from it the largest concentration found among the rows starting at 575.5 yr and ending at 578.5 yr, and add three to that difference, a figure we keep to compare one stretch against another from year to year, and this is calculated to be 2.85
